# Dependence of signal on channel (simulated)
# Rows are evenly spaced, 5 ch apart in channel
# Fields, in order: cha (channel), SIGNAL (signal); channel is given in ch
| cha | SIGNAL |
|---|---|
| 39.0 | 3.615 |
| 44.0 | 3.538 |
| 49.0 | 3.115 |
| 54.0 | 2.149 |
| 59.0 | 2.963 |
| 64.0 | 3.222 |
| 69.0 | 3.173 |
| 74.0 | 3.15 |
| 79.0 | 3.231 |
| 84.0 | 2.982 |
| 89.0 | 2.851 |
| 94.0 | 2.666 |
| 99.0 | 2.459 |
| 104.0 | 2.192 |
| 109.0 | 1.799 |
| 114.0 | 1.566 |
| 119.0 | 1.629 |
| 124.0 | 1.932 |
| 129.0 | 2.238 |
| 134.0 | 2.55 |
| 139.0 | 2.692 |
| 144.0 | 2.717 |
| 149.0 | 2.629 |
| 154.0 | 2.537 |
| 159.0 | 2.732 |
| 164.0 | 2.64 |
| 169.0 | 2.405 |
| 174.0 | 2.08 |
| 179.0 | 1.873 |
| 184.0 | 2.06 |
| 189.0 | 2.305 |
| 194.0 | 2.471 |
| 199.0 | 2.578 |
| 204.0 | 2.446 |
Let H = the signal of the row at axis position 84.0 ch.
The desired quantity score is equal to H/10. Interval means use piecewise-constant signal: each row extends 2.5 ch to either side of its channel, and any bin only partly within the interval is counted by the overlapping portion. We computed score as 0.30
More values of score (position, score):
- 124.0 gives 0.19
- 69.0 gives 0.32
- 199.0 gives 0.26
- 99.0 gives 0.25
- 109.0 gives 0.18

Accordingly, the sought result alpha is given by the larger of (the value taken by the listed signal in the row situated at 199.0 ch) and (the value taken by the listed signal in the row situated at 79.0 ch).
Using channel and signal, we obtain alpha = 3.23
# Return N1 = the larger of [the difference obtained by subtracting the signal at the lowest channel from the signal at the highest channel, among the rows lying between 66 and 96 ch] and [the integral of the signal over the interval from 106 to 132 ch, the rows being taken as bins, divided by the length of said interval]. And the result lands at 1.9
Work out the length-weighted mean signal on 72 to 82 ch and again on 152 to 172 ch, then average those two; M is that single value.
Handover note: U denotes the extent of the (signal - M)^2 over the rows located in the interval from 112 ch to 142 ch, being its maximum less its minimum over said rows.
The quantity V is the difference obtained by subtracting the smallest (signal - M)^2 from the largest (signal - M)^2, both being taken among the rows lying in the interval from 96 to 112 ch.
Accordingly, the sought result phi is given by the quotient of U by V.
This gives 1.7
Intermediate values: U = 1.7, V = 0.98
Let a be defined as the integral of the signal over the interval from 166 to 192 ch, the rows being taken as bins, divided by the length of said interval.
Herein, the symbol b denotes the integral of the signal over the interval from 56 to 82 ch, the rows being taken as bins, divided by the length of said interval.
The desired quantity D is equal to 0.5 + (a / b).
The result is 1.19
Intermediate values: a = 2.2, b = 3.13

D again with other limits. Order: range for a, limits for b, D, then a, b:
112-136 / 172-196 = 1.42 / 2.0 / 2.15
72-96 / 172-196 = 1.88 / 3.0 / 2.15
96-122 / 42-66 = 1.15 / 1.9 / 2.98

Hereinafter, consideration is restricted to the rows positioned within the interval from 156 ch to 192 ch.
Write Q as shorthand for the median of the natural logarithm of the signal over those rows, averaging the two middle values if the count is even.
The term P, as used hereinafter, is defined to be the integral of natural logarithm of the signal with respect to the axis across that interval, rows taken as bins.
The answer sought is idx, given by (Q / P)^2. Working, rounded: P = 30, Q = 0.8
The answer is 0.0008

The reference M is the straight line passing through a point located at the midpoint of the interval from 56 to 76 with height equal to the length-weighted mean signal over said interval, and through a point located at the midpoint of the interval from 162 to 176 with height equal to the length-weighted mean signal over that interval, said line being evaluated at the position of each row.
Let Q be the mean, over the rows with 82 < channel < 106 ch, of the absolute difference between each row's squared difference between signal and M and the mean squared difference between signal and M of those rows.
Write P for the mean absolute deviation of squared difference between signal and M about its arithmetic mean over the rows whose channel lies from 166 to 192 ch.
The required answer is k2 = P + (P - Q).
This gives -0.02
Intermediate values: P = 0.053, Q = 0.13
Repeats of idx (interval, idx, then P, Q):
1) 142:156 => 0.0051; 14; 1.0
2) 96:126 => 0.0010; 19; 0.6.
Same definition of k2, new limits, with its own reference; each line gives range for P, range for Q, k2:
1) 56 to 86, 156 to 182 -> -0.01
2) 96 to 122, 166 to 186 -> 0.83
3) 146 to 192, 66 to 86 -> 0.07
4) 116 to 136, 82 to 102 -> 0.75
